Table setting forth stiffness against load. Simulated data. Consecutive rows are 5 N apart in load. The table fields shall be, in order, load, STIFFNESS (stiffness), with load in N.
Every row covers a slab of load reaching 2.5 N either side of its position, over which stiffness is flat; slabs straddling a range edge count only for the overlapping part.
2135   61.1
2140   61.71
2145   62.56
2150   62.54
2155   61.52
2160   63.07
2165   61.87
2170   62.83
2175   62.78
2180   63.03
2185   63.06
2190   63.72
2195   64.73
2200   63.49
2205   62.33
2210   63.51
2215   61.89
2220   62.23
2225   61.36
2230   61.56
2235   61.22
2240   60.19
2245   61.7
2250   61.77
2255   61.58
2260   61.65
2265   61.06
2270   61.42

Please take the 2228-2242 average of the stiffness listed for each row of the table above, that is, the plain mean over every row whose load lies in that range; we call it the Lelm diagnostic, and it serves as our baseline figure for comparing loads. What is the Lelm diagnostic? 61.0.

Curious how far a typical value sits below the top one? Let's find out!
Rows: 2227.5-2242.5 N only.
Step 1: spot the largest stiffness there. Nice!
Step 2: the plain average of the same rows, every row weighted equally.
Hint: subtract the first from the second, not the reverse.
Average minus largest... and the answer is -0.57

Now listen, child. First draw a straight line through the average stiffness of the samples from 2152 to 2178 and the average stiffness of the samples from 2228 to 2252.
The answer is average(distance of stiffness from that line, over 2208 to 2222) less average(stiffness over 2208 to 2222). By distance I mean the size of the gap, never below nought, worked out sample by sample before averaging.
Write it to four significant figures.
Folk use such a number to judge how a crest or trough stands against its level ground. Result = -61.66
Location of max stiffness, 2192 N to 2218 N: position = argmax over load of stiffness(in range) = 2195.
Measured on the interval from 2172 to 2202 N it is 2195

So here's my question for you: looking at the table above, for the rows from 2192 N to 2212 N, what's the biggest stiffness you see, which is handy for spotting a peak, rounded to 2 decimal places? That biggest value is 64.73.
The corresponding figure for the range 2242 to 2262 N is 61.77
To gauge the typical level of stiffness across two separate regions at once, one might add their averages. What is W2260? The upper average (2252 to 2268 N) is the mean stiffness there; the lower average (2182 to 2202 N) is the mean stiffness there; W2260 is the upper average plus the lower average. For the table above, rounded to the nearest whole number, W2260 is 125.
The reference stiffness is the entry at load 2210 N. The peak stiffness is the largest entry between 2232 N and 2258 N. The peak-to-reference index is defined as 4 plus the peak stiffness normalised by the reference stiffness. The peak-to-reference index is 4.97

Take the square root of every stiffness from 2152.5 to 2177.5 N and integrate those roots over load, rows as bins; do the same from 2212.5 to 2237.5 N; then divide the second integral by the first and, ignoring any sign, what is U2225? 0.99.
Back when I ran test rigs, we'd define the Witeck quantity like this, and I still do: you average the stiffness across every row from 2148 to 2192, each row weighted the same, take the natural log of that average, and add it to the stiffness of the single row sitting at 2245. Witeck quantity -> 65.8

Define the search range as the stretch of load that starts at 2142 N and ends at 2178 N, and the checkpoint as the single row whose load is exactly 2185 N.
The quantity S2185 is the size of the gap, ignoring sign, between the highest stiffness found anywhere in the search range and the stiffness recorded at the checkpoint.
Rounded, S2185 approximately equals 0.0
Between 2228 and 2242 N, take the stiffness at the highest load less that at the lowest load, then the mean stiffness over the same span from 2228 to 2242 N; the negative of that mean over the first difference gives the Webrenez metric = 45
